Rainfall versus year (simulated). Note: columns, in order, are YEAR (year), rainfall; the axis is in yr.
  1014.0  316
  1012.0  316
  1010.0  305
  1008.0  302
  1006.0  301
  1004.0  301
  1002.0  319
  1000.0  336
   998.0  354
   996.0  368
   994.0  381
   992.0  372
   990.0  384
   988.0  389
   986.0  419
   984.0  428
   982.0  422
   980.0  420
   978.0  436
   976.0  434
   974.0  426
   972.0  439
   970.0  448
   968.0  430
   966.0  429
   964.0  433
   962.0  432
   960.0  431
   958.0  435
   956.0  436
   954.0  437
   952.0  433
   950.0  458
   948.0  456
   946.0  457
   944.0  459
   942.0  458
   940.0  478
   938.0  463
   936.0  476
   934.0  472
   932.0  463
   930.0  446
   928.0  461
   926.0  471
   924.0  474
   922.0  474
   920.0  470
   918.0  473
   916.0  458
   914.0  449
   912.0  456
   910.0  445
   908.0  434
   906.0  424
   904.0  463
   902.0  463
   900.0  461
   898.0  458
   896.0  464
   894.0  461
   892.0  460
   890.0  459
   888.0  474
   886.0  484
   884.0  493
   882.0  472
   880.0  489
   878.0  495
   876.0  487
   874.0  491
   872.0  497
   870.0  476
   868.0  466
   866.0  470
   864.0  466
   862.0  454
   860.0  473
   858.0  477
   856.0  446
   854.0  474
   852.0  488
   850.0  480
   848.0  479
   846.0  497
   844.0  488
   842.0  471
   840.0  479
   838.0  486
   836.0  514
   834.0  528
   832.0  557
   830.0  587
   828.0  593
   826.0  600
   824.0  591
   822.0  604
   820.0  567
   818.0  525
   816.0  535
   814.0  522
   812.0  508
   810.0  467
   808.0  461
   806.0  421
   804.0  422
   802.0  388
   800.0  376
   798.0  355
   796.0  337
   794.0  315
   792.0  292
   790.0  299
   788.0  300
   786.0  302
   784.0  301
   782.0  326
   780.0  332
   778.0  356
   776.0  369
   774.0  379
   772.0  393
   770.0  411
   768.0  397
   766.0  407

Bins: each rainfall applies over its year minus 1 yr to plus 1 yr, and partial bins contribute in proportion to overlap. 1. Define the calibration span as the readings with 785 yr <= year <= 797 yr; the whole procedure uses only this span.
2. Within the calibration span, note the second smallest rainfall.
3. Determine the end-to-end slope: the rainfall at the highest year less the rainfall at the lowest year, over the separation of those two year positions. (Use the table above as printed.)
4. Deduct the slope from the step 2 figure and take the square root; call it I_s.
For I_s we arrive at 17.2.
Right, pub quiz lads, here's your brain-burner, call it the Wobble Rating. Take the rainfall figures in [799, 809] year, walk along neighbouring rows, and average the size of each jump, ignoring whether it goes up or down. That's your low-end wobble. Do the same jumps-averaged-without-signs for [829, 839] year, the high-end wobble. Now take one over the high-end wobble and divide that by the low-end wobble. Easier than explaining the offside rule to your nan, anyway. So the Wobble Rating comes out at 0.002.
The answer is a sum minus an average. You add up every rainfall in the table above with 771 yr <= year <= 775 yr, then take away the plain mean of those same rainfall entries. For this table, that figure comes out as 386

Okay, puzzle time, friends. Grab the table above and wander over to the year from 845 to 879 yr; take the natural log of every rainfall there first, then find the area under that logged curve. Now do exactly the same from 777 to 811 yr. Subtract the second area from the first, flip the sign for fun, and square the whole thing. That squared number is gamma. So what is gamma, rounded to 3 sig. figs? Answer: 108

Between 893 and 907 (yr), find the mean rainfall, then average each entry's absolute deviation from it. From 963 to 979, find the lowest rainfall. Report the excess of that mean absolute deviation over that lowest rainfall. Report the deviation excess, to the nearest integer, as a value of -417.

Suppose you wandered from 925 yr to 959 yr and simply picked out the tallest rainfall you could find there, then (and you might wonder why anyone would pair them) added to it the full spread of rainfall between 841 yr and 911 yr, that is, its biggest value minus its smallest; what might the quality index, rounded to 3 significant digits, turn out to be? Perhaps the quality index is 551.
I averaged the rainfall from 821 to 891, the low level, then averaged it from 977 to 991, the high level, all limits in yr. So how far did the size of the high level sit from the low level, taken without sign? 86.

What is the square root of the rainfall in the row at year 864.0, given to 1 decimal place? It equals 21.6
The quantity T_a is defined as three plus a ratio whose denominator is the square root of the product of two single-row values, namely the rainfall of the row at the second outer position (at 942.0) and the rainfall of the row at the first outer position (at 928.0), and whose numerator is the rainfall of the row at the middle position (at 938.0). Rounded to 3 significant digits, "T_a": 4.01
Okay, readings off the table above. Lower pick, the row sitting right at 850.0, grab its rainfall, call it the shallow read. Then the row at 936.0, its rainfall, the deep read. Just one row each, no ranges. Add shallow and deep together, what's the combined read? 956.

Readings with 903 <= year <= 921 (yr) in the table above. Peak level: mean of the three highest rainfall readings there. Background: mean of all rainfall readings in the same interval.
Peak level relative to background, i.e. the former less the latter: 16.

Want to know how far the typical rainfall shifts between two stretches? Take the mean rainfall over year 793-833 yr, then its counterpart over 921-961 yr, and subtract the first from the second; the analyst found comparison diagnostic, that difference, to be -30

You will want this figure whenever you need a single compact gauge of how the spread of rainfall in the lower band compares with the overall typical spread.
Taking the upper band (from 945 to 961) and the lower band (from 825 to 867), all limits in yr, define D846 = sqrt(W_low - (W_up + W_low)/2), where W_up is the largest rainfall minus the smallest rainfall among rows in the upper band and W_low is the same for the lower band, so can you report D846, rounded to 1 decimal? 8.0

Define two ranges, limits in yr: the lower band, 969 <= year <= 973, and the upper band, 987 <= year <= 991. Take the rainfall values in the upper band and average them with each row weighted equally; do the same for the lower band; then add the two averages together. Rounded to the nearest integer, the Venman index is 830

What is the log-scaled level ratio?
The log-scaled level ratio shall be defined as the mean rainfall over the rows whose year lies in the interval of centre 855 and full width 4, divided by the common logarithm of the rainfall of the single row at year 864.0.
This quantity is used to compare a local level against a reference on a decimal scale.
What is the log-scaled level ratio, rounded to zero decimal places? 172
